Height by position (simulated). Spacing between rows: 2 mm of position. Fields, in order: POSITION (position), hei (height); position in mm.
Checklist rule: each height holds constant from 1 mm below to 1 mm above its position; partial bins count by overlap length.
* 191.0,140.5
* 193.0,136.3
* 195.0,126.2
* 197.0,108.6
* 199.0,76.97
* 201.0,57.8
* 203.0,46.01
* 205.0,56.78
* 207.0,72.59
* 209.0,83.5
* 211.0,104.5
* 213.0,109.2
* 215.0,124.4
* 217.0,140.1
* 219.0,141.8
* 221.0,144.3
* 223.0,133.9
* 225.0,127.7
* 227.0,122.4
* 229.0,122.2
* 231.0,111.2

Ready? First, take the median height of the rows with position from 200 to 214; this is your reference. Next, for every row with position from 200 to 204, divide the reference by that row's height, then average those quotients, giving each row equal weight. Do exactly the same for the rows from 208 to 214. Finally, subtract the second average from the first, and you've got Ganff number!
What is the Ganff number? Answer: 0.67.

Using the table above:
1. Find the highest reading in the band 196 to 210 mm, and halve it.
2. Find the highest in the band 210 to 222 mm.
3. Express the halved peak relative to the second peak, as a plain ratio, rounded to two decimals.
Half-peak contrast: 0.38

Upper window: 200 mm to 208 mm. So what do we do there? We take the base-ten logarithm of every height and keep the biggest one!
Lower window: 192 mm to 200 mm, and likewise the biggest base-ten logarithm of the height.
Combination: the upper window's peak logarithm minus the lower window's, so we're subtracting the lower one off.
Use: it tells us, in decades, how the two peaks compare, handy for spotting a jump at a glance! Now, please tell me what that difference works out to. -0.27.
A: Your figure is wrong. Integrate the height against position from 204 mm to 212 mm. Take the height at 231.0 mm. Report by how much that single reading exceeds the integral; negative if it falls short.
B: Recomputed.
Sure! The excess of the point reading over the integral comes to -524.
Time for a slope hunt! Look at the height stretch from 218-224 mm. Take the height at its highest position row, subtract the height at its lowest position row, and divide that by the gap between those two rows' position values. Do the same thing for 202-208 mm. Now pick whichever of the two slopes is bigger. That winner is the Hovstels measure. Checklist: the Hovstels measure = 7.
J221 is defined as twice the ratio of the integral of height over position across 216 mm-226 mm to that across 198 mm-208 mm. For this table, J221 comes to 4.4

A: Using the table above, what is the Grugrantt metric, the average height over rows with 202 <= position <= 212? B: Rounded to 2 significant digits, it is 73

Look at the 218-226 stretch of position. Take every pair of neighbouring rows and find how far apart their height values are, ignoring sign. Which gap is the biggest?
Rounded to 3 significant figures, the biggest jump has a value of 10.4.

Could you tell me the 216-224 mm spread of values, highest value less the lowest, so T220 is 10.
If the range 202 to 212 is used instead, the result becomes 58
